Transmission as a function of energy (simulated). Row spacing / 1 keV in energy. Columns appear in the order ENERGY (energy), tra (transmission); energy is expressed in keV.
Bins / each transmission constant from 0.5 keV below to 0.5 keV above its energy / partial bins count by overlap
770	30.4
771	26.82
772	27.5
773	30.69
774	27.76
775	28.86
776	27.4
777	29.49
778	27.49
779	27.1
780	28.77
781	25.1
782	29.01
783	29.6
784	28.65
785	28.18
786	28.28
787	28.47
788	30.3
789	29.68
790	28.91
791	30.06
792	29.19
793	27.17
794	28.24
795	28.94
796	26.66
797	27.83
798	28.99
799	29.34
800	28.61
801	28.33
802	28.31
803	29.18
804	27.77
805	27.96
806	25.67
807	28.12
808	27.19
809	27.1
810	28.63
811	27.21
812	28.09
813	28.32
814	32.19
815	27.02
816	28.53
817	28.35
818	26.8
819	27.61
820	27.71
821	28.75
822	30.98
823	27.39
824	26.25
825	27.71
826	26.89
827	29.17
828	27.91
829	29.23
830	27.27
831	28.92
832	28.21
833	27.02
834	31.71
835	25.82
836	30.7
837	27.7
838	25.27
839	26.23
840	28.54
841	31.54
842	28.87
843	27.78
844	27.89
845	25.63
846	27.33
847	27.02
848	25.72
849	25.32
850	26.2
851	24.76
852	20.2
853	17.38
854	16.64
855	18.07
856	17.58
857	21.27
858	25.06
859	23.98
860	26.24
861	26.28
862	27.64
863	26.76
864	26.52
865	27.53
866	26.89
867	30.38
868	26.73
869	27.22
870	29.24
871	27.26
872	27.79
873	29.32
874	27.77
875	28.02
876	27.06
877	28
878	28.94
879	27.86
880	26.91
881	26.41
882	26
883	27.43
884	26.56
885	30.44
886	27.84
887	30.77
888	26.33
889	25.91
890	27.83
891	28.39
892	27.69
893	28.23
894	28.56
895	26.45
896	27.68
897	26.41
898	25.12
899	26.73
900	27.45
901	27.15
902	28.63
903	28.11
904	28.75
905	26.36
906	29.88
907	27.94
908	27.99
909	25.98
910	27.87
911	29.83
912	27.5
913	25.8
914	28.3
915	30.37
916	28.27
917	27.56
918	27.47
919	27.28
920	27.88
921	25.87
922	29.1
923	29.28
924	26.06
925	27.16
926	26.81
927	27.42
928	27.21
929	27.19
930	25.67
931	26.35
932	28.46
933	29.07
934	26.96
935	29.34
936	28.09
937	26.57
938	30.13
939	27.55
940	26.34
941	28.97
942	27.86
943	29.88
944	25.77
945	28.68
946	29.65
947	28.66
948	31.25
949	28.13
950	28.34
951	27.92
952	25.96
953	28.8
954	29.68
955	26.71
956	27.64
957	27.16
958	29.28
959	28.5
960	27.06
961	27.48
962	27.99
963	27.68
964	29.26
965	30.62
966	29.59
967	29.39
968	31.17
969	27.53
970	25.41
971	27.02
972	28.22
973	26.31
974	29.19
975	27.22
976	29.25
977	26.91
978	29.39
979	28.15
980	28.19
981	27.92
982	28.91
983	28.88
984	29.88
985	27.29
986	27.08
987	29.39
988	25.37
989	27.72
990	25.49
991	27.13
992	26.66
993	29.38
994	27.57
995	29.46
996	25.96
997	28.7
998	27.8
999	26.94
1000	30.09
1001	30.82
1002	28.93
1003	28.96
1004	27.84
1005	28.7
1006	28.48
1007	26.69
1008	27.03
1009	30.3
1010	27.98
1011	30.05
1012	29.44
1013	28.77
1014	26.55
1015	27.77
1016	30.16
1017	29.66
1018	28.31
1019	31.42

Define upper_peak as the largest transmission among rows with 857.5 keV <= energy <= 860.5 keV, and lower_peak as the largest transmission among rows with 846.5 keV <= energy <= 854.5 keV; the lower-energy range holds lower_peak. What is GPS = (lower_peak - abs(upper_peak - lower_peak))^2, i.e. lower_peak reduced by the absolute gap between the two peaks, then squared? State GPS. 689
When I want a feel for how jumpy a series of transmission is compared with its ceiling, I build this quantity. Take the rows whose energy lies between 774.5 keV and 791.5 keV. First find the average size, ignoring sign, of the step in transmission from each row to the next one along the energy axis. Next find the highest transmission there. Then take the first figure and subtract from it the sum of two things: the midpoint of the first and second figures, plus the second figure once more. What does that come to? -44.8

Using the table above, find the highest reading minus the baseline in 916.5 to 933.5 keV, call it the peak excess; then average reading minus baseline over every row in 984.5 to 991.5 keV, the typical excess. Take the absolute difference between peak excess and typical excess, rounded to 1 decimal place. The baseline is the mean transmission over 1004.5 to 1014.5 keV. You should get 2.2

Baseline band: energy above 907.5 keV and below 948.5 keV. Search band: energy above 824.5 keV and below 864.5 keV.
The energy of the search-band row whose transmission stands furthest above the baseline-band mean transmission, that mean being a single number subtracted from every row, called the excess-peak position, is 834 keV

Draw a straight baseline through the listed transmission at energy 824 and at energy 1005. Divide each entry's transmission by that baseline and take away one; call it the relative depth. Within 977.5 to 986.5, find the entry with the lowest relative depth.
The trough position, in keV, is 986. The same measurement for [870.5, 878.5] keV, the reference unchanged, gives 876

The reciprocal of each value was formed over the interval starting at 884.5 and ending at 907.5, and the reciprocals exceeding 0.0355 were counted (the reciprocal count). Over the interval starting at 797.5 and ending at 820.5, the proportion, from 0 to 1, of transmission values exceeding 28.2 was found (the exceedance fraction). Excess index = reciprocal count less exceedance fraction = 14.5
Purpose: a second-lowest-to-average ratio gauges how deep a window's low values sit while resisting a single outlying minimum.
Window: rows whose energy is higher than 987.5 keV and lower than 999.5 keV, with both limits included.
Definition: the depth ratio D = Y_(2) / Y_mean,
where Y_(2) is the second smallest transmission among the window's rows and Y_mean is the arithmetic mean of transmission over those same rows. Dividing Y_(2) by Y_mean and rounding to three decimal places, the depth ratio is 0.932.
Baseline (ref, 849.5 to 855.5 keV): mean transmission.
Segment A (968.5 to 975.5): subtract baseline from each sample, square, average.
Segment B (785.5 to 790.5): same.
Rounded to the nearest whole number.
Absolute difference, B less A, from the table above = 28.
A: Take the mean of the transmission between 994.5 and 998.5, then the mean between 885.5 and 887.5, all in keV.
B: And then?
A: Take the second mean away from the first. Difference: -1.3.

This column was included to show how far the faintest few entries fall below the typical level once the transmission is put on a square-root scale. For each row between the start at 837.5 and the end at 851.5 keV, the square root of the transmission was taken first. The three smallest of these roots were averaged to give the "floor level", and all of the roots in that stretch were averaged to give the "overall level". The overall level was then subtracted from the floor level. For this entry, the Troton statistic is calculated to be -0.18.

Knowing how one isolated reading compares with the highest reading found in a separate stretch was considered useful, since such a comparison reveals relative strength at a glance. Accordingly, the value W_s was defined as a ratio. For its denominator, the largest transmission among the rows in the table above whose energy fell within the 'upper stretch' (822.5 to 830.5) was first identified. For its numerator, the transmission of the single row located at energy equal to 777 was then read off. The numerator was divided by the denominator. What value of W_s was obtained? 1.01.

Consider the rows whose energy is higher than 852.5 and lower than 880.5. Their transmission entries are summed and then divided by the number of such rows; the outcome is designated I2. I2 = 25.7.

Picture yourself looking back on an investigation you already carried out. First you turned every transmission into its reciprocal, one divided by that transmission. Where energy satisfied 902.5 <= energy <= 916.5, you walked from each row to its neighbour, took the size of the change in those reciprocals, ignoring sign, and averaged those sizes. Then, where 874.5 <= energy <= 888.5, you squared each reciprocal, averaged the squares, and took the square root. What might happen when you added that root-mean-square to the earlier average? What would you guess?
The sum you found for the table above 0.0386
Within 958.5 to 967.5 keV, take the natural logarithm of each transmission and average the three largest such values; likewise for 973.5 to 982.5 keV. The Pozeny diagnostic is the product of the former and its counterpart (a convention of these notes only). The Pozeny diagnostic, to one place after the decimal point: 11.5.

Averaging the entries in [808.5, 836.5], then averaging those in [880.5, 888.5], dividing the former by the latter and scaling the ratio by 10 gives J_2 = 10.2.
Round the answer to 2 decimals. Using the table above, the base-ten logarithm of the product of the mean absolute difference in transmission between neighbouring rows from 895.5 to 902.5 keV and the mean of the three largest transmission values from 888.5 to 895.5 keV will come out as 1.50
